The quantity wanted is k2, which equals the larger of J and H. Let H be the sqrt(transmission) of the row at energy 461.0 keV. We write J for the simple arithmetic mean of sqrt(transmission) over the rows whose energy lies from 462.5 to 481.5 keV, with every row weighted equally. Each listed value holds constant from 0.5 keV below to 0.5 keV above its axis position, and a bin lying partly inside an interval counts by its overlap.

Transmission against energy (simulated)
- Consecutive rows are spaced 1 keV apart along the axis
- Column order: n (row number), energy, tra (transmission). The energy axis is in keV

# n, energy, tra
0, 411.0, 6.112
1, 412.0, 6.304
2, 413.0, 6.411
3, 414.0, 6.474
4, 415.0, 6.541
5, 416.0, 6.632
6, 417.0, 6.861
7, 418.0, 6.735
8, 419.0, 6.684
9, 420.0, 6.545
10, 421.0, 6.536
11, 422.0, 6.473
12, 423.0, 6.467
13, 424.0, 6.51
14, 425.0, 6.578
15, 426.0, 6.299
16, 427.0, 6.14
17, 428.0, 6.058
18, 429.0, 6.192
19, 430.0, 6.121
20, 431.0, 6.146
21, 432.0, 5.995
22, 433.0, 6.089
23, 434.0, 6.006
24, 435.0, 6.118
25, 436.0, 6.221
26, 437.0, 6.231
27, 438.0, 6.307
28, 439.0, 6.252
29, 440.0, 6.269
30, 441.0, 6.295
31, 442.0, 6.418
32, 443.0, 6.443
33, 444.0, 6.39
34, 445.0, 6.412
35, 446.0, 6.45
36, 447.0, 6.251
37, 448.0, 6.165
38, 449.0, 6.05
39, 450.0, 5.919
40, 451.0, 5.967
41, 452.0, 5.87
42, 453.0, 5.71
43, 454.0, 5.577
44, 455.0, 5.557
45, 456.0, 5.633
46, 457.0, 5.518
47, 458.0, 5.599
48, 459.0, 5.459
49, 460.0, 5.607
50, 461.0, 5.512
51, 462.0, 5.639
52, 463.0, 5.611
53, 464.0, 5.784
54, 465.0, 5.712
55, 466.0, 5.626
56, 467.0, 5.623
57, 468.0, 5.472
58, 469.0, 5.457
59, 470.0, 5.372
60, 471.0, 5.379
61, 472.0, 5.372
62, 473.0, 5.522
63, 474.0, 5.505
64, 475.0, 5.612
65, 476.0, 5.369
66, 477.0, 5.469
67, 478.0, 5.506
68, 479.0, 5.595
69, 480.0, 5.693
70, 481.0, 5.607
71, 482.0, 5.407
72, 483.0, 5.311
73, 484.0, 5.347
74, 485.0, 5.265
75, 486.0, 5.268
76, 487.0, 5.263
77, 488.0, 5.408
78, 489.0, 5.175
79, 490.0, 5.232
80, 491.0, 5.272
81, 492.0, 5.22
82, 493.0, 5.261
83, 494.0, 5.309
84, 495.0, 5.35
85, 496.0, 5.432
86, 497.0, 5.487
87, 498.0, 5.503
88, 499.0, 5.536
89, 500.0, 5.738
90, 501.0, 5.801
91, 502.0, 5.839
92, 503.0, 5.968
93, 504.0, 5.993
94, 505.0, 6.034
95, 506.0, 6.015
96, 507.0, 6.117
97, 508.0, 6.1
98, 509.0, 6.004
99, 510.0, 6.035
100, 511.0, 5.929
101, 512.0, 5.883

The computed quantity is 2.35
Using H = 2.35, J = 2.35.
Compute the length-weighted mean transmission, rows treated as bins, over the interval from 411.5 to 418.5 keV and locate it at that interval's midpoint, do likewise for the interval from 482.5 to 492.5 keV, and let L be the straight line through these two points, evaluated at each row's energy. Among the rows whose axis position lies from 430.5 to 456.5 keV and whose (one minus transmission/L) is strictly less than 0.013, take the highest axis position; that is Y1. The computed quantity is 452.0 keV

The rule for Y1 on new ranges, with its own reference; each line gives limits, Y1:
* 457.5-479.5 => 479.0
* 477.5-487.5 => 487.0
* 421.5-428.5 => 426.0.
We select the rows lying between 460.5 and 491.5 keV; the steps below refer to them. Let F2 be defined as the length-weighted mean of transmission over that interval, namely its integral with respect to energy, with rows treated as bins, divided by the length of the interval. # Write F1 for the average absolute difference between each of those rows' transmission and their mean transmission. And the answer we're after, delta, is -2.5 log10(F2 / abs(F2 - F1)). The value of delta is -0.027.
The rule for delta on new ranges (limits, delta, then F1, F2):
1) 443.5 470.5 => -0.050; 0.26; 5.8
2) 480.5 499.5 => -0.020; 0.10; 5.4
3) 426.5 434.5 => -0.010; 0.06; 6.1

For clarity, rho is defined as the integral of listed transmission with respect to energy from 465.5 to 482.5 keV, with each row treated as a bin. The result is 94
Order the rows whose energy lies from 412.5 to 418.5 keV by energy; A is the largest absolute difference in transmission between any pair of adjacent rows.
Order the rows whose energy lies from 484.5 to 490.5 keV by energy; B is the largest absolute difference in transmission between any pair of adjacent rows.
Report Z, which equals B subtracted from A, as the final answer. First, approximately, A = 0.23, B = 0.23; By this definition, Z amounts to 0.00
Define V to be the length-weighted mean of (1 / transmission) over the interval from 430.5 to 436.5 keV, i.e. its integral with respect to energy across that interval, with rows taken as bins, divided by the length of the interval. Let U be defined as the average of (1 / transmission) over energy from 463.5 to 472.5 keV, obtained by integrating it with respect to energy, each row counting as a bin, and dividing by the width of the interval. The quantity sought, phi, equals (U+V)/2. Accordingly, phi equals 0.172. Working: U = 0.181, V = 0.164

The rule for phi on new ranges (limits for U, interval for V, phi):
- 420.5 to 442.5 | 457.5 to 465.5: 0.169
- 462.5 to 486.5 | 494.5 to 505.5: 0.179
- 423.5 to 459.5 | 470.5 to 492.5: 0.175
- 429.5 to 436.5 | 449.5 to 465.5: 0.170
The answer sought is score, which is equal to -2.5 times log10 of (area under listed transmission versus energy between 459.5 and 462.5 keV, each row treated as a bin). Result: -3.06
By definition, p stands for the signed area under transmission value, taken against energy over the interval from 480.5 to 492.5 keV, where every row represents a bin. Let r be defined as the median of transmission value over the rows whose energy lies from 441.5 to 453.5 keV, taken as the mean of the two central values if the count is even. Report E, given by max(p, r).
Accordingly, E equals 63.8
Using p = 64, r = 6.2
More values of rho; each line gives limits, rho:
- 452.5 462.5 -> 56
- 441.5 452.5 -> 68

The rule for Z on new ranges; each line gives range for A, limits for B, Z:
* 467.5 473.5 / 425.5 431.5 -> -0.01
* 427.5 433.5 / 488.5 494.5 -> 0.09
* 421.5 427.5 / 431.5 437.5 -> 0.17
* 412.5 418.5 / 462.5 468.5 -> 0.06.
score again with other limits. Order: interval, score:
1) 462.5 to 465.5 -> -3.08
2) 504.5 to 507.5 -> -3.15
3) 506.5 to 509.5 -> -3.15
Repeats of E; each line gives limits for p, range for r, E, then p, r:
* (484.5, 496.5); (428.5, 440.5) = 63.5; 63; 6.2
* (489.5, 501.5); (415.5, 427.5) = 65.1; 65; 6.5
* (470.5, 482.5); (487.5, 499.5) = 66.0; 66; 5.3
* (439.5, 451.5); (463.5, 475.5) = 75.0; 75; 5.5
